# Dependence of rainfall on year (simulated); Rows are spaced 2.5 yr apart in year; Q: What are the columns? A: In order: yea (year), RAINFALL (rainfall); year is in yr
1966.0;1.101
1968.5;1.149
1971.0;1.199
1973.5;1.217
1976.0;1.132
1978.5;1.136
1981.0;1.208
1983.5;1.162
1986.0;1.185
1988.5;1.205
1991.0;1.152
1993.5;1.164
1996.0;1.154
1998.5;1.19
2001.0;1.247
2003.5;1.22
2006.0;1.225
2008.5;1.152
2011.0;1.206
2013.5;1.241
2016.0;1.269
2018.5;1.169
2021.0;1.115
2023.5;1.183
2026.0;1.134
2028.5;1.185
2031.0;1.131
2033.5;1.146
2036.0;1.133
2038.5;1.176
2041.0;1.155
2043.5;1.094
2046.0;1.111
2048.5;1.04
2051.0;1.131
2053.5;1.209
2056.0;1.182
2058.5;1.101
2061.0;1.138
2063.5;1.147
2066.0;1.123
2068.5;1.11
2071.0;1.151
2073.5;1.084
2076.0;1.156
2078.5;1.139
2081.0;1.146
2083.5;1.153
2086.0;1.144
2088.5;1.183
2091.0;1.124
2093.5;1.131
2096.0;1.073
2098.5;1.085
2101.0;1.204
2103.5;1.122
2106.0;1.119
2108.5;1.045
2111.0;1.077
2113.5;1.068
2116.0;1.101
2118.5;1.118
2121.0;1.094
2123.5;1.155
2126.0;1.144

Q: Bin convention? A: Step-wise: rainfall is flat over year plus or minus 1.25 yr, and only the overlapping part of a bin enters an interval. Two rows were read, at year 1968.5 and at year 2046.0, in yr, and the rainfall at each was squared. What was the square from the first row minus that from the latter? 0.086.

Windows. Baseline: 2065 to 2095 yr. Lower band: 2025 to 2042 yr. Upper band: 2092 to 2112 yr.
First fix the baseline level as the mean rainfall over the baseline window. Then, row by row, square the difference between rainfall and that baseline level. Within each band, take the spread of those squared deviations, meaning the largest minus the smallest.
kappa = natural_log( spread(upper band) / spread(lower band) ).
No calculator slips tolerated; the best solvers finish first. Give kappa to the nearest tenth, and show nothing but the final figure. 1.3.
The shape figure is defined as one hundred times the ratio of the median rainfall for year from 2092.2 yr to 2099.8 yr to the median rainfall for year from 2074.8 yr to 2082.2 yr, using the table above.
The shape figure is 95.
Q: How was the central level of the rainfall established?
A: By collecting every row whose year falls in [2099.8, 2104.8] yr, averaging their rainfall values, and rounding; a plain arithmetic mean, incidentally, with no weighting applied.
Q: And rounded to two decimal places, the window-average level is 1.16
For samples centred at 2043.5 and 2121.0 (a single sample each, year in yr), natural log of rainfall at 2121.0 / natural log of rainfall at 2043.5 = 1.00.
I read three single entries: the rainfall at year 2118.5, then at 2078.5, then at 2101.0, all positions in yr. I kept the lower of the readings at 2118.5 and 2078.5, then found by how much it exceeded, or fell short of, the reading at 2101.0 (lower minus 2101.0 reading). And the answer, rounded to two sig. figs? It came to -0.086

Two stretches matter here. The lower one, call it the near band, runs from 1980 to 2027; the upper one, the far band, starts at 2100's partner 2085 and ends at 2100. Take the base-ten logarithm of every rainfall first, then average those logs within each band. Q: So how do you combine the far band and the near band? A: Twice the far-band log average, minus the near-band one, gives 0.026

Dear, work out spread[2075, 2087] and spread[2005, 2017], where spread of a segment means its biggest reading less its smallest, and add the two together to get 0.13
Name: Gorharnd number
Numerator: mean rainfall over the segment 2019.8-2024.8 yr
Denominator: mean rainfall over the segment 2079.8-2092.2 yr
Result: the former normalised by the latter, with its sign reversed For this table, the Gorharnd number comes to -1.00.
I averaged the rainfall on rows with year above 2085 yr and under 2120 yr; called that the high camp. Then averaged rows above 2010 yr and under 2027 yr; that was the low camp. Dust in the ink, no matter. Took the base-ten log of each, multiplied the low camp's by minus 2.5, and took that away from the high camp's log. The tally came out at 0.234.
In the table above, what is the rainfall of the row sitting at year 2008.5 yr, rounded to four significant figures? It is 1.152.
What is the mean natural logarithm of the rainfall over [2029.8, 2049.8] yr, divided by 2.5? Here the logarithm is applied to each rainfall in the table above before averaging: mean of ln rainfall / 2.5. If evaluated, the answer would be 0.046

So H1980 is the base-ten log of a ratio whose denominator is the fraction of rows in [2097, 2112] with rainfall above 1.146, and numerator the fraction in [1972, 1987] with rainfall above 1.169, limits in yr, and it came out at 0.48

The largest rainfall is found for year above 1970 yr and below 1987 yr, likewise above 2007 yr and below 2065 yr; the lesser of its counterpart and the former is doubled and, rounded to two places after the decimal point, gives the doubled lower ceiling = 2.43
